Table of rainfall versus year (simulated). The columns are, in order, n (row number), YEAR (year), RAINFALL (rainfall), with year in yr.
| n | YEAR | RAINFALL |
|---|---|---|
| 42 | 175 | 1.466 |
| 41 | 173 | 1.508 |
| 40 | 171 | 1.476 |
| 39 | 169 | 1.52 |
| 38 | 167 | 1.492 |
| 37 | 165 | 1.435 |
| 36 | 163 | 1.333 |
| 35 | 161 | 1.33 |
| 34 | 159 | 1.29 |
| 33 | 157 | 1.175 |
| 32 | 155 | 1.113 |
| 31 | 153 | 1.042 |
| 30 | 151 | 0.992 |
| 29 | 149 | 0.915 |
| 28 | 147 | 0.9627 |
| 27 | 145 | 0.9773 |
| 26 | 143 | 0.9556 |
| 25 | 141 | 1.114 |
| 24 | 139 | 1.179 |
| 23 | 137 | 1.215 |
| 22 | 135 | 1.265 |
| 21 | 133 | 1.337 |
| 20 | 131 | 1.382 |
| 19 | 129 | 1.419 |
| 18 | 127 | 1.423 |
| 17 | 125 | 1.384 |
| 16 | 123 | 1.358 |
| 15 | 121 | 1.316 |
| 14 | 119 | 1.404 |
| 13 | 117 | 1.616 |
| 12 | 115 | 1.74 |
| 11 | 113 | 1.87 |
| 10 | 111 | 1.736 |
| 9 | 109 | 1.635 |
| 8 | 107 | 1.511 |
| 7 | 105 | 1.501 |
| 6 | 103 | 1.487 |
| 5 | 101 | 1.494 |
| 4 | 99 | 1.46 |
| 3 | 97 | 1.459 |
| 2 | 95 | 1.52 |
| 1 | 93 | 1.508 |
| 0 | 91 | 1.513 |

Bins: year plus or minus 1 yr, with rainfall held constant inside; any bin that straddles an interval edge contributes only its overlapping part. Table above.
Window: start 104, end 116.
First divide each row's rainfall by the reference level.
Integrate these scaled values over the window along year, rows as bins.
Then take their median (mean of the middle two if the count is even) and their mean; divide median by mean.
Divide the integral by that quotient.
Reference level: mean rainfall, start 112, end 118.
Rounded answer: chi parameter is 11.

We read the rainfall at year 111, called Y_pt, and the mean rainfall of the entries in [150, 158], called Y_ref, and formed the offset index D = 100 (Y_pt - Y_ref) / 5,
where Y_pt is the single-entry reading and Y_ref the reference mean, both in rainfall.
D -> 13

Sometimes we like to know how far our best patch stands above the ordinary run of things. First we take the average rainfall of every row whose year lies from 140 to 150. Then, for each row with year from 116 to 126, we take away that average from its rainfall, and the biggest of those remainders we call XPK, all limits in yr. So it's 0.63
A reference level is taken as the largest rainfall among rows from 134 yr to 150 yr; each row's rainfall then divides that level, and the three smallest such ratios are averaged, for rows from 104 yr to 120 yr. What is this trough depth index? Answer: 0.71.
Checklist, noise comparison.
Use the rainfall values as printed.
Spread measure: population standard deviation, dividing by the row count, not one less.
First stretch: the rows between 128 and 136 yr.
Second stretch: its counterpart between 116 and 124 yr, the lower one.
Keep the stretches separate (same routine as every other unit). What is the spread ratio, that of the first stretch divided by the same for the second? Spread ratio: 0.50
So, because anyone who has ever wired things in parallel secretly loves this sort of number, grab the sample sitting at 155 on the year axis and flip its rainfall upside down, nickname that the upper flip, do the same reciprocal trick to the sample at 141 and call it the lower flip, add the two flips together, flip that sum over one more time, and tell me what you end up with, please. 0.56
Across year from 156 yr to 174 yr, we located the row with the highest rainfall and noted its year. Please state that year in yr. 169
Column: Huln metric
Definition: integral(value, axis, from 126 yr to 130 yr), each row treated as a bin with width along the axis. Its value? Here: 5.7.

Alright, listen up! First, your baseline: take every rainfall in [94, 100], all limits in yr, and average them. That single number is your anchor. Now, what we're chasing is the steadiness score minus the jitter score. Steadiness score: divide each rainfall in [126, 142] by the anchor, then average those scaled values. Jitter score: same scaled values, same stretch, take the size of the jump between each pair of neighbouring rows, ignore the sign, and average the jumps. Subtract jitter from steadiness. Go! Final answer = 0.84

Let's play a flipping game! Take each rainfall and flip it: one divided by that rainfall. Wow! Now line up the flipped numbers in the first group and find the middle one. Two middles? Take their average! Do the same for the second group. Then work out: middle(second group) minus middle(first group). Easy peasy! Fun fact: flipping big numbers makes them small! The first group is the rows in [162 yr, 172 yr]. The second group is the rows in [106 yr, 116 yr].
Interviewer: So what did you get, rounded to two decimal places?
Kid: -0.10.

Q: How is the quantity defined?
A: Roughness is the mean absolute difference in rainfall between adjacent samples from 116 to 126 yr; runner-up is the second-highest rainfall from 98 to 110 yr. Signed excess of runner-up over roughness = 1.42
